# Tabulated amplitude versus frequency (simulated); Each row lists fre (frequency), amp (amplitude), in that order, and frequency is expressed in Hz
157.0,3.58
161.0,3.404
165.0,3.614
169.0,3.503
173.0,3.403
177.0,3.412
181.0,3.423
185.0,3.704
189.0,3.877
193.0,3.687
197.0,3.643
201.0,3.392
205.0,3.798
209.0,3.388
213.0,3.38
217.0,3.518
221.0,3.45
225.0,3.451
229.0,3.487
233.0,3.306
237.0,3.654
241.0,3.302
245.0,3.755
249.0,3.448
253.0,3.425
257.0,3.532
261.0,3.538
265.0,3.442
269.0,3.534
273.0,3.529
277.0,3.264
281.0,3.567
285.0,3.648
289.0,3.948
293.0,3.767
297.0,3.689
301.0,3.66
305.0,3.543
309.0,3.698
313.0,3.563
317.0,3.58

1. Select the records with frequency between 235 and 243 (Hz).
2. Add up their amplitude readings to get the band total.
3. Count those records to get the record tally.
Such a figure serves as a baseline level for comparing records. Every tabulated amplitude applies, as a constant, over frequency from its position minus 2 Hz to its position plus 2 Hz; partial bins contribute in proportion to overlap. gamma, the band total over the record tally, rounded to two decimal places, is 3.48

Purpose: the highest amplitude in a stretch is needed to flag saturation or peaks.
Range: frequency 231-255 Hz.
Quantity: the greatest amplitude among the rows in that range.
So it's 3.755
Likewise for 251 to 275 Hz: 3.538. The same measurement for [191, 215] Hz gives 3.798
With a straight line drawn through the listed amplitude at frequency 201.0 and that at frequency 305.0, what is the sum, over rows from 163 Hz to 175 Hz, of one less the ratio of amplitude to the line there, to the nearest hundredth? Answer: -0.14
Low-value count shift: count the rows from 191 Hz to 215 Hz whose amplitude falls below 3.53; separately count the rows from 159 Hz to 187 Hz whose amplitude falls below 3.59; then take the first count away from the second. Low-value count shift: 2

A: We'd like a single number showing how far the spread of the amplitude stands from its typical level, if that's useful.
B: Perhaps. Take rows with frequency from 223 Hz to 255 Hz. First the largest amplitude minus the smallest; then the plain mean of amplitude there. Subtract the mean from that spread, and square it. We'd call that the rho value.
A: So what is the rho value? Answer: 9.2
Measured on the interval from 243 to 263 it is 10.3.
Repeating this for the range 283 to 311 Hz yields 10.9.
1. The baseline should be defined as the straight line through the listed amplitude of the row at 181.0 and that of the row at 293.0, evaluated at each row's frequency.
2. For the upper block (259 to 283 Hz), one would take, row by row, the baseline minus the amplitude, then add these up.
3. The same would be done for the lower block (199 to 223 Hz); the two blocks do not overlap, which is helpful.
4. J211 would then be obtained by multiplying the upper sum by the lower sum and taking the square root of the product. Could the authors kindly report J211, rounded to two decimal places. 0.47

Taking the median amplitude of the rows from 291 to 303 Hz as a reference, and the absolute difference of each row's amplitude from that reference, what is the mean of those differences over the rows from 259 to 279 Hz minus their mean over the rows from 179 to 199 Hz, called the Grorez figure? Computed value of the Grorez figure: 0.12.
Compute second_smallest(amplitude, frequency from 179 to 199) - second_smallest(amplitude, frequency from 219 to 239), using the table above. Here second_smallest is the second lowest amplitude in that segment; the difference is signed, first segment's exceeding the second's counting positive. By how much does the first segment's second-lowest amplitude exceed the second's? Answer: 0.19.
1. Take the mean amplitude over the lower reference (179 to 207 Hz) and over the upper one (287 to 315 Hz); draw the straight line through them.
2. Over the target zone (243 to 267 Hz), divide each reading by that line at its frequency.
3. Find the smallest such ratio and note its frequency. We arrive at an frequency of 253.0 Hz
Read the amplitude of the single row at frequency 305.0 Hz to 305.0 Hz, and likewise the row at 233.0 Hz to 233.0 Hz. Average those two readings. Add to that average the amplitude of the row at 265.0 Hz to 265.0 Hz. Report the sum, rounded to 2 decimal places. 6.87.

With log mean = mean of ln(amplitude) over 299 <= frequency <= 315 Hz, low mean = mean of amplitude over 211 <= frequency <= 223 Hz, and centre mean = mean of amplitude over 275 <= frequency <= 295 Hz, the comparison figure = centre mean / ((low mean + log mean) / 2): 1.54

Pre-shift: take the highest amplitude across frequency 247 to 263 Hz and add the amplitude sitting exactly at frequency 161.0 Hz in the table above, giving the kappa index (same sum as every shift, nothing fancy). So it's 6.94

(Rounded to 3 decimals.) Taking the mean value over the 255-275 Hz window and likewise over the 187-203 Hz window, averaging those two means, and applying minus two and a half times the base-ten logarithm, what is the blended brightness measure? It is -1.385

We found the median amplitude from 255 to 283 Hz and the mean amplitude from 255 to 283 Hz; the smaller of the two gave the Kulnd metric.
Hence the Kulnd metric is 3.49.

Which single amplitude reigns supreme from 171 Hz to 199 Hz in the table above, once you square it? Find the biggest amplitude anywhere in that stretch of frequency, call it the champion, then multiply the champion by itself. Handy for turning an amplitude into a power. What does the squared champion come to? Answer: 15.0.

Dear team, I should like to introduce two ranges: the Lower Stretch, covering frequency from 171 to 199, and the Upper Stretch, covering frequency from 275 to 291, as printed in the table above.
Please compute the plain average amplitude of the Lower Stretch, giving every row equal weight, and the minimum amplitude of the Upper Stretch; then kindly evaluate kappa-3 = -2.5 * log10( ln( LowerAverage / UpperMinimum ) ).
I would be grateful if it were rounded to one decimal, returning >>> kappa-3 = 2.5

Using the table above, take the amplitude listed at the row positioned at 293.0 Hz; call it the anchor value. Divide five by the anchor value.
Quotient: 1.33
